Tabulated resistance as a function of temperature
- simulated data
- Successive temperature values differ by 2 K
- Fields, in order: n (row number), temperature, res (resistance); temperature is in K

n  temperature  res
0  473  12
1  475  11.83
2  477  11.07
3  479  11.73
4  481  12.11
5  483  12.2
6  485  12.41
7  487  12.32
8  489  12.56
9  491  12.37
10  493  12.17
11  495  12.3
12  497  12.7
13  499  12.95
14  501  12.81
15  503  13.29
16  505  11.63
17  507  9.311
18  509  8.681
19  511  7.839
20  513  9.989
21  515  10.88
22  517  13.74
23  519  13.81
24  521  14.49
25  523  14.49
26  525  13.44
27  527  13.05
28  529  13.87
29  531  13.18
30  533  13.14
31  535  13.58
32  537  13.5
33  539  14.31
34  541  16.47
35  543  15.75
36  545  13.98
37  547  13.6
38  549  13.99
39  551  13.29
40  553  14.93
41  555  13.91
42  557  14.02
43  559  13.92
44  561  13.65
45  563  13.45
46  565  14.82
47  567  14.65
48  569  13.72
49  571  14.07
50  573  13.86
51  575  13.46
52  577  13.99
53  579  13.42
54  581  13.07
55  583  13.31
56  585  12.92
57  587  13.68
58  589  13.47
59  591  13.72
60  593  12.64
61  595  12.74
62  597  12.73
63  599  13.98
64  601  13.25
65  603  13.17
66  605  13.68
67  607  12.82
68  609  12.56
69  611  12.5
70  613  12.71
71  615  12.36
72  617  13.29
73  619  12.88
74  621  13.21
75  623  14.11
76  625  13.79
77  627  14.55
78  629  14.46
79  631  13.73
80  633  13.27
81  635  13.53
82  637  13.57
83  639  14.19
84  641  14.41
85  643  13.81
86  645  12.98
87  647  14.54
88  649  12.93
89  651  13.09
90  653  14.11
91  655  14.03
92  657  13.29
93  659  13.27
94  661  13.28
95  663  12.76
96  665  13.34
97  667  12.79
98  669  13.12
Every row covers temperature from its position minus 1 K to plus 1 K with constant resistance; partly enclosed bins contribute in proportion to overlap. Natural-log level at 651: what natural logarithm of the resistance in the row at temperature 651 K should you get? 2.57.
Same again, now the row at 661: 2.59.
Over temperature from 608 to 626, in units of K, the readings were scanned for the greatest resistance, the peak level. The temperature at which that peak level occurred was 623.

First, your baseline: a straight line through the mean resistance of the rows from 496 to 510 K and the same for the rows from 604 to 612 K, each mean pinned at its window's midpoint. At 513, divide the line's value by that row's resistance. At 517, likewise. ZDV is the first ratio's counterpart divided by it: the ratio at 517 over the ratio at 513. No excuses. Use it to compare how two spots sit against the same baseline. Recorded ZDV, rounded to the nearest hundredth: 0.73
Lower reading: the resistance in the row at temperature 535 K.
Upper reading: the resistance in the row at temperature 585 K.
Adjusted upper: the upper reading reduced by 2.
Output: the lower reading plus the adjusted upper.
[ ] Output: 24.5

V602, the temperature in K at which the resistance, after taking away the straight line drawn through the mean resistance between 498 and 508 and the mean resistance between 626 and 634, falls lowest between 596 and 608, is 607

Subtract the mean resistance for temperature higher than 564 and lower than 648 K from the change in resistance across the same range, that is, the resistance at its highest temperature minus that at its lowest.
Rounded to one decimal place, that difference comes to -13.8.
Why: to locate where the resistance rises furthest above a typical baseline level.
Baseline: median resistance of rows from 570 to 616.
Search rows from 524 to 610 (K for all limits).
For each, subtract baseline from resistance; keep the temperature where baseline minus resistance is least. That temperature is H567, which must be 541 K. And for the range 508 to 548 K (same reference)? 541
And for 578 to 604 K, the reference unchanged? 599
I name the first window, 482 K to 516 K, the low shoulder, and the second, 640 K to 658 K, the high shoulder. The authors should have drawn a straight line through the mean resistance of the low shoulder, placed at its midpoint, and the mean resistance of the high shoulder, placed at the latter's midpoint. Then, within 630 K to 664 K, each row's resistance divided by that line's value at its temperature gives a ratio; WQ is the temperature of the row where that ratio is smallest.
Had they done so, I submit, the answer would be 663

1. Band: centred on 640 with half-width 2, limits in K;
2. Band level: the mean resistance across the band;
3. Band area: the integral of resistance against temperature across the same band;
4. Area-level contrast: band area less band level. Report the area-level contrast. 42.9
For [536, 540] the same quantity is 41.7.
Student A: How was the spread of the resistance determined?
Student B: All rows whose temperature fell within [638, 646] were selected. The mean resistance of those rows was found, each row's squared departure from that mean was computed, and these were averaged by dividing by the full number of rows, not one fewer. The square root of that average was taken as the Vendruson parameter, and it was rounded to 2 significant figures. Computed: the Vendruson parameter 0.54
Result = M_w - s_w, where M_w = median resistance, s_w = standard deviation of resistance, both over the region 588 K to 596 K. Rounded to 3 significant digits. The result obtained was 12.6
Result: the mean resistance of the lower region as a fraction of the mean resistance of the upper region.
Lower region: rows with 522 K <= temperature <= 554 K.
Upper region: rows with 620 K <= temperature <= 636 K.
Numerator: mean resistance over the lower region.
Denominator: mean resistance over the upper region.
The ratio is 1.01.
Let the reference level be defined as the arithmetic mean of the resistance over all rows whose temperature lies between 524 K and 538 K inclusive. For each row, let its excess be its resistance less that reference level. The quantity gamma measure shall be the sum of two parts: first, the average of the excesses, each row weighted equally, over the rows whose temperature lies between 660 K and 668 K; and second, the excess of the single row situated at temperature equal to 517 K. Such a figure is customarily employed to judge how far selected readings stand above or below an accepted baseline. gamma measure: 0.0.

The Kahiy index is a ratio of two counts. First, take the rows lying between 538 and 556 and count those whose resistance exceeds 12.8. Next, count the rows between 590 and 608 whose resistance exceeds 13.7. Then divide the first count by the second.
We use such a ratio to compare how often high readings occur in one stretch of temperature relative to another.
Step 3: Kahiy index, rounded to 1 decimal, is 4.5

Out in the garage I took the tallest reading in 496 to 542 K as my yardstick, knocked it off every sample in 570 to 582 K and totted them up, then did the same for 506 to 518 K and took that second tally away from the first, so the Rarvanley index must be 21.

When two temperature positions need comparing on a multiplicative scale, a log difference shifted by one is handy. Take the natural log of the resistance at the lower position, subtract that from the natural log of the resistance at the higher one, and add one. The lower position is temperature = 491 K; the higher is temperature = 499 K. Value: 1.05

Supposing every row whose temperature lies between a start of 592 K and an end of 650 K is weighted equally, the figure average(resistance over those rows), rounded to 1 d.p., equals 13.4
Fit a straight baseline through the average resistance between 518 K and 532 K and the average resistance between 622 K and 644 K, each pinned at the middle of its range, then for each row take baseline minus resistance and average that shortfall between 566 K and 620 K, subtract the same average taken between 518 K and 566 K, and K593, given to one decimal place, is 0.8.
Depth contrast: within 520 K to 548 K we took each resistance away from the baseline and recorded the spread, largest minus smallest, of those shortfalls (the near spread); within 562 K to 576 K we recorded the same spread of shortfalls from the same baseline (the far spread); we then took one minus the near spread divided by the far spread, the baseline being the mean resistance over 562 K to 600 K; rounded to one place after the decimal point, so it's -1.5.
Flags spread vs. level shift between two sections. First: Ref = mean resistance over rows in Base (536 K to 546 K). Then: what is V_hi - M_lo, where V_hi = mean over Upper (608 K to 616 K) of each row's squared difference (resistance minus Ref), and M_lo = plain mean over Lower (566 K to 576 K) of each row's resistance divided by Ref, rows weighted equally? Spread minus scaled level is 4.2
